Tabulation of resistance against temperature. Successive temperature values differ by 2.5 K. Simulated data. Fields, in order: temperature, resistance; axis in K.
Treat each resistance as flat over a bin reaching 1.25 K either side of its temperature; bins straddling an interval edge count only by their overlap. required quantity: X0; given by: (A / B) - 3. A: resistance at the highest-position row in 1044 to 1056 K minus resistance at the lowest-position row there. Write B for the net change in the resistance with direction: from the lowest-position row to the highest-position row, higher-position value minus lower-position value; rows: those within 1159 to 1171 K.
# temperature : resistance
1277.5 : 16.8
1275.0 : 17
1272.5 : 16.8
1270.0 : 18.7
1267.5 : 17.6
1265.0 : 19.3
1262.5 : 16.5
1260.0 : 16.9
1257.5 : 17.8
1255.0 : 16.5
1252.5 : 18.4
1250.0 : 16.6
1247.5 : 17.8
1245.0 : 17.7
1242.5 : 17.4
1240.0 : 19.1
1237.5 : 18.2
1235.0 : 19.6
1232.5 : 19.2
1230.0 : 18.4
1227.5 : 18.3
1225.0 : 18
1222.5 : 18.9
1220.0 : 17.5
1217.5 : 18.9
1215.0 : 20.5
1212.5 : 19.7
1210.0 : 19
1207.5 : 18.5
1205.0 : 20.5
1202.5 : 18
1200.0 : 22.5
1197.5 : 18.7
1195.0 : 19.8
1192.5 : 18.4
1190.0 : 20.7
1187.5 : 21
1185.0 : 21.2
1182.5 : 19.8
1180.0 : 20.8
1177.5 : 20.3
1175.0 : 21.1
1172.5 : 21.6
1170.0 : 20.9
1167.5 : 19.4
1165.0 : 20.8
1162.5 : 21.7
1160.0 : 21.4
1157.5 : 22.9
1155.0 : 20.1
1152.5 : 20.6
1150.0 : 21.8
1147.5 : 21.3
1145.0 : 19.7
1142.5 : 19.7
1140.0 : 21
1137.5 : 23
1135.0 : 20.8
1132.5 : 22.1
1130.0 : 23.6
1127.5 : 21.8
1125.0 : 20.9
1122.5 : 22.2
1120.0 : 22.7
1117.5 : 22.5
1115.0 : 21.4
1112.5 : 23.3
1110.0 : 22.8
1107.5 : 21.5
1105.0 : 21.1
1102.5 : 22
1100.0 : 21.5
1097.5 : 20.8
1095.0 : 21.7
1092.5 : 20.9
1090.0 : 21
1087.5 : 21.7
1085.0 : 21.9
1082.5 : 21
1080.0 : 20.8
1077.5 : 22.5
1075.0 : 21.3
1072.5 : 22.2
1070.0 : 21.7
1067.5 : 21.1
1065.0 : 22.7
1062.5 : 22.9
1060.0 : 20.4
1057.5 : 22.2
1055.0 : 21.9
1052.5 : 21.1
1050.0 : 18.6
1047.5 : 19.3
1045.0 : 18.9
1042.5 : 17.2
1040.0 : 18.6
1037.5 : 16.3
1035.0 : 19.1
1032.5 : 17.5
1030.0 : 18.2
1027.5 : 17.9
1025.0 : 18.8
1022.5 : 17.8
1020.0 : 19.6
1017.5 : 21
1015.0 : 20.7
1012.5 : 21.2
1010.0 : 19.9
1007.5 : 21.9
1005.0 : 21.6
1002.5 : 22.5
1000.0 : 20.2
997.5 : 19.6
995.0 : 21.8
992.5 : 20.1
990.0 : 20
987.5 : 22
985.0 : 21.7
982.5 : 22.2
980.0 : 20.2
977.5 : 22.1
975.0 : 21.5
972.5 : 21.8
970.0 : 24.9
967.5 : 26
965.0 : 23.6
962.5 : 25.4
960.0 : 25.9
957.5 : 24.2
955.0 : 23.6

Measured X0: -9.0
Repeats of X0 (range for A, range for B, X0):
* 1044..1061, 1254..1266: -2.5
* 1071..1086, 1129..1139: -2.5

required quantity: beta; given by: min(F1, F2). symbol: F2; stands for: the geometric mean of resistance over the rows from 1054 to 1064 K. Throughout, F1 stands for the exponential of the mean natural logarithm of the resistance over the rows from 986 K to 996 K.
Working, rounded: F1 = 21.0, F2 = 21.8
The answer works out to 21.0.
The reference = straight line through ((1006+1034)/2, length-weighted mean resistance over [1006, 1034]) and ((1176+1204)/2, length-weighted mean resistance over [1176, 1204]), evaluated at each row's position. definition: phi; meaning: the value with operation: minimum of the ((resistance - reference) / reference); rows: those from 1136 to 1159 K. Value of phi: -0.01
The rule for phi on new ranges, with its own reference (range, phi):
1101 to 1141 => 0.04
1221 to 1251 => -0.18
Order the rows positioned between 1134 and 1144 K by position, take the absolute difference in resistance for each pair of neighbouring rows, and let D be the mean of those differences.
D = 1.83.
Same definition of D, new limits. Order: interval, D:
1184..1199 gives 1.06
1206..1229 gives 0.95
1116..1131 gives 0.94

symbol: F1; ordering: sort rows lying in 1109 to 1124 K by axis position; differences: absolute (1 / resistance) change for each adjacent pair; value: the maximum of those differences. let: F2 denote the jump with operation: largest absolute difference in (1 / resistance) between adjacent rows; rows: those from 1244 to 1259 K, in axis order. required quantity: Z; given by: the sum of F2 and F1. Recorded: 0.0101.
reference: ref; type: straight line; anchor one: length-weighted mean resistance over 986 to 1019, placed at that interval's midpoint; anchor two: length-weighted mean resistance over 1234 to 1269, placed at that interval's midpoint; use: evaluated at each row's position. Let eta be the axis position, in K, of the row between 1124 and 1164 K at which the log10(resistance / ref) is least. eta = 1142.5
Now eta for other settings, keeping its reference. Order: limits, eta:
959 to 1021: 997.5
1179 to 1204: 1202.5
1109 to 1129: 1125.0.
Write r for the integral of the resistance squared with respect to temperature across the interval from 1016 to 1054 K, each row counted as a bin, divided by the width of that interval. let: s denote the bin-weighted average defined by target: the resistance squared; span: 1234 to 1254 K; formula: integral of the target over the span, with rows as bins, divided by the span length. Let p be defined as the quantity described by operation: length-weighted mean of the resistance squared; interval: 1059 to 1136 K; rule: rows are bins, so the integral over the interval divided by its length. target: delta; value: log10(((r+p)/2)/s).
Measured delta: 0.10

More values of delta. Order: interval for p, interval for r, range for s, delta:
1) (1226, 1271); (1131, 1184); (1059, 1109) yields -0.08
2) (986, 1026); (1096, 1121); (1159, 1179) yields 0.02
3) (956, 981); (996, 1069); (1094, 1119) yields 0.00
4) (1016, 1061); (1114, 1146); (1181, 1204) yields 0.02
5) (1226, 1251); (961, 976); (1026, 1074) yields 0.06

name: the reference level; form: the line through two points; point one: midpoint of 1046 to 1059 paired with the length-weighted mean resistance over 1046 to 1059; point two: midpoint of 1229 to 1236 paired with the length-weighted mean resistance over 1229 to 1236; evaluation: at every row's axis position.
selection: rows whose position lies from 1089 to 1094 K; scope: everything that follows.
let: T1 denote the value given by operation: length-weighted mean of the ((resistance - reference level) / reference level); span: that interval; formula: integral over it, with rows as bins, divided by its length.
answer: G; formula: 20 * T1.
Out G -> 0.7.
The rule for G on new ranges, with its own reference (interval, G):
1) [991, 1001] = -0.6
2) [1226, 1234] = -0.5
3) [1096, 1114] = 1.7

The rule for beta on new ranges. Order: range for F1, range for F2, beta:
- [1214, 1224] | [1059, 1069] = 18.9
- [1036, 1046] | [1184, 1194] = 17.7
